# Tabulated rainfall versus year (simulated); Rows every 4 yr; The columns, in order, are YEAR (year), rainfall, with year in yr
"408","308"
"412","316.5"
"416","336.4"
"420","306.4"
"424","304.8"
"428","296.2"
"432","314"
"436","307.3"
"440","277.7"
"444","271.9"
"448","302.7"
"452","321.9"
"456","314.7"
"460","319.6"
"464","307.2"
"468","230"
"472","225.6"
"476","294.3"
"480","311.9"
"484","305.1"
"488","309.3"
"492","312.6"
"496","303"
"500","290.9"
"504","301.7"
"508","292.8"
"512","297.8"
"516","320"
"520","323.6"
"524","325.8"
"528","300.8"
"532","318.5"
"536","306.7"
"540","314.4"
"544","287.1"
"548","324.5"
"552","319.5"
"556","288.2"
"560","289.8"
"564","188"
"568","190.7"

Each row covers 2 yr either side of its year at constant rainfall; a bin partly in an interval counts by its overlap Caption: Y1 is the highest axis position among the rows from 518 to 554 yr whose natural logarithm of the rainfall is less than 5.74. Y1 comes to 544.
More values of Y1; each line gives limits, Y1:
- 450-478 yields 476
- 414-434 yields 428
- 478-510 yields 508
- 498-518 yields 512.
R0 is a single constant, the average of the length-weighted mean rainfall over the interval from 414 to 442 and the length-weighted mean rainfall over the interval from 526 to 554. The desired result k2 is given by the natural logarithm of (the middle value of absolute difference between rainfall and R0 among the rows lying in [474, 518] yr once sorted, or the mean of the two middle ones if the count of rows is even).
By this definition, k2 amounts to 1.9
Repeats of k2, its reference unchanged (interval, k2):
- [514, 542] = 2.3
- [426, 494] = 1.9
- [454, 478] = 2.5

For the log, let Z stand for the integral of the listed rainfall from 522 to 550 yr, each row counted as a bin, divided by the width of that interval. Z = 311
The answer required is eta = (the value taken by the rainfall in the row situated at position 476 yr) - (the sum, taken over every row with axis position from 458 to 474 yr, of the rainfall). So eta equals -788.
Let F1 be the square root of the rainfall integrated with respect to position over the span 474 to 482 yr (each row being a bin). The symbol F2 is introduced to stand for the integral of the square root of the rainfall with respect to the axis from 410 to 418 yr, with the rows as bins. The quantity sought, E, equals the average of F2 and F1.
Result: 142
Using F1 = 139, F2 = 145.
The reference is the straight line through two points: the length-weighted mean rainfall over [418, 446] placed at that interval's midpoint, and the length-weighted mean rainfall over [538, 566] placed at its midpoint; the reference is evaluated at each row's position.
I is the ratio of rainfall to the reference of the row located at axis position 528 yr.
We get 1.04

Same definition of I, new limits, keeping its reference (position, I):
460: 1.08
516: 1.10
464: 1.04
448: 1.02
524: 1.13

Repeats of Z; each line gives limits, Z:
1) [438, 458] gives 298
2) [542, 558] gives 305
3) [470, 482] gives 277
